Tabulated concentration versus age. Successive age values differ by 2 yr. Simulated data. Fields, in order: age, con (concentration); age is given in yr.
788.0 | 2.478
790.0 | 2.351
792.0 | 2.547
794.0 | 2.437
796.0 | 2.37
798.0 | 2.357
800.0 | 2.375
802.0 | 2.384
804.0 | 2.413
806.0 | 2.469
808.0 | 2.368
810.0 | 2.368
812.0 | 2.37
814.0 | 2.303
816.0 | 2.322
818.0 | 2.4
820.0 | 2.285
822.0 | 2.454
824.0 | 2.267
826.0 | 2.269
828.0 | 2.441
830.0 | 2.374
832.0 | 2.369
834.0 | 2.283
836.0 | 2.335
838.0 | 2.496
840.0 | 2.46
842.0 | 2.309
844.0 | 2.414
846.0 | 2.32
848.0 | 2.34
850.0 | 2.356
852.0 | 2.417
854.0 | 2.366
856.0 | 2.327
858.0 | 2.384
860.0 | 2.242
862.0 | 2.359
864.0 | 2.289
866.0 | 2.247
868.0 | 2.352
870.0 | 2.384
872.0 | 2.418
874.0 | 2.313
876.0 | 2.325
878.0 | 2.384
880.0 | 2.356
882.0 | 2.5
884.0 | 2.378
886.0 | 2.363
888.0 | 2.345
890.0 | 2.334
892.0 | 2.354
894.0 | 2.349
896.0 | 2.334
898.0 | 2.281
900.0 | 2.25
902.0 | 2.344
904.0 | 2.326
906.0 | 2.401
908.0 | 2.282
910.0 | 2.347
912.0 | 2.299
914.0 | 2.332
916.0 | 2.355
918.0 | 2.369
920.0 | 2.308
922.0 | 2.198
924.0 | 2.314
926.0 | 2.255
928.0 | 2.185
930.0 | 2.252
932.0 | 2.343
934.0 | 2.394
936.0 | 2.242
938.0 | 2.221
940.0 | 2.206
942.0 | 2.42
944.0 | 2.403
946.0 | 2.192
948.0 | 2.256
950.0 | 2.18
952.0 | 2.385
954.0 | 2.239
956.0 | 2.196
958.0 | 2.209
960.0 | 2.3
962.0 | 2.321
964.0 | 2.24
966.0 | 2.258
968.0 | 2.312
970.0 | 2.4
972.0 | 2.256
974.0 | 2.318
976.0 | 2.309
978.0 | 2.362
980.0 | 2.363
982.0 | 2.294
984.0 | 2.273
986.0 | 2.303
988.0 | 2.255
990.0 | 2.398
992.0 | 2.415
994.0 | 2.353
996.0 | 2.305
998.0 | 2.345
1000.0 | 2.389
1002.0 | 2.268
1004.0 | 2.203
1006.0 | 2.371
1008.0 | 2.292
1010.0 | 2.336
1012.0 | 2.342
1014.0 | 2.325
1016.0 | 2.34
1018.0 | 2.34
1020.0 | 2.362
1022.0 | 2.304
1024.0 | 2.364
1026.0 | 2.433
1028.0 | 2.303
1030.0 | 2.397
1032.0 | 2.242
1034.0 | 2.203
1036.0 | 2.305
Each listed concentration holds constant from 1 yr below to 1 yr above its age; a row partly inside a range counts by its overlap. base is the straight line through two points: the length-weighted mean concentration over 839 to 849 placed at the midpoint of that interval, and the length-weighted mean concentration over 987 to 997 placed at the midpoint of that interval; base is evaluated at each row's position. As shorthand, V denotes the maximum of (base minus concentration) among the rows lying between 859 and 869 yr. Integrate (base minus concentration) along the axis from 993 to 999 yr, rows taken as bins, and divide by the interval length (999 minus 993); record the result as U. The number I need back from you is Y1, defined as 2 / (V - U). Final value 18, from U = 0.010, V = 0.12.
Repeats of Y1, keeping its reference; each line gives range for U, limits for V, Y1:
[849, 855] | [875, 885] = 39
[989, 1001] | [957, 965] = 12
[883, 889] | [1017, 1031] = 55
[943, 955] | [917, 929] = 21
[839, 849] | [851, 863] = 16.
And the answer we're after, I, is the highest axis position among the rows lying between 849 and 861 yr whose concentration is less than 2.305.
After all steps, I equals 860.0 yr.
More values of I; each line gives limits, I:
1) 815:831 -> 826.0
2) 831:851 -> 834.0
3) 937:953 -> 950.0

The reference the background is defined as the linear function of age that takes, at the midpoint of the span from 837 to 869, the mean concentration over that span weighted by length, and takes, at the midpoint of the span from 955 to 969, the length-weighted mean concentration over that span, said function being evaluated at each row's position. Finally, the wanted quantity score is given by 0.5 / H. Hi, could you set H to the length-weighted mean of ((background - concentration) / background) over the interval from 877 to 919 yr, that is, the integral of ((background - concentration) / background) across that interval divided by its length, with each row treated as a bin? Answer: -38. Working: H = -0.013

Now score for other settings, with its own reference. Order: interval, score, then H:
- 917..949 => 566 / 0.001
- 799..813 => 504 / 0.001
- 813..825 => 26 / 0.019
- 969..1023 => -12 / -0.042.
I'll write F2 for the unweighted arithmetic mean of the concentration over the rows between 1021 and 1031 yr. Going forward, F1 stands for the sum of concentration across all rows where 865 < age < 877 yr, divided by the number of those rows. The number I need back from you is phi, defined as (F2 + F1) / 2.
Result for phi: 2.35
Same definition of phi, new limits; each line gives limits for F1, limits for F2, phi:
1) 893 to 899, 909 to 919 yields 2.33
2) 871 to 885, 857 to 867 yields 2.34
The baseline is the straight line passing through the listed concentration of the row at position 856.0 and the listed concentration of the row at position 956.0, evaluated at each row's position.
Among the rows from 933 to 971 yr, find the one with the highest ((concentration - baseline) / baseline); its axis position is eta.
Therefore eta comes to 970.0 yr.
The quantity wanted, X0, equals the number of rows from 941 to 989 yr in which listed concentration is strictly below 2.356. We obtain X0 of 18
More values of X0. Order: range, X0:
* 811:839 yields 7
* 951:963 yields 5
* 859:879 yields 6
